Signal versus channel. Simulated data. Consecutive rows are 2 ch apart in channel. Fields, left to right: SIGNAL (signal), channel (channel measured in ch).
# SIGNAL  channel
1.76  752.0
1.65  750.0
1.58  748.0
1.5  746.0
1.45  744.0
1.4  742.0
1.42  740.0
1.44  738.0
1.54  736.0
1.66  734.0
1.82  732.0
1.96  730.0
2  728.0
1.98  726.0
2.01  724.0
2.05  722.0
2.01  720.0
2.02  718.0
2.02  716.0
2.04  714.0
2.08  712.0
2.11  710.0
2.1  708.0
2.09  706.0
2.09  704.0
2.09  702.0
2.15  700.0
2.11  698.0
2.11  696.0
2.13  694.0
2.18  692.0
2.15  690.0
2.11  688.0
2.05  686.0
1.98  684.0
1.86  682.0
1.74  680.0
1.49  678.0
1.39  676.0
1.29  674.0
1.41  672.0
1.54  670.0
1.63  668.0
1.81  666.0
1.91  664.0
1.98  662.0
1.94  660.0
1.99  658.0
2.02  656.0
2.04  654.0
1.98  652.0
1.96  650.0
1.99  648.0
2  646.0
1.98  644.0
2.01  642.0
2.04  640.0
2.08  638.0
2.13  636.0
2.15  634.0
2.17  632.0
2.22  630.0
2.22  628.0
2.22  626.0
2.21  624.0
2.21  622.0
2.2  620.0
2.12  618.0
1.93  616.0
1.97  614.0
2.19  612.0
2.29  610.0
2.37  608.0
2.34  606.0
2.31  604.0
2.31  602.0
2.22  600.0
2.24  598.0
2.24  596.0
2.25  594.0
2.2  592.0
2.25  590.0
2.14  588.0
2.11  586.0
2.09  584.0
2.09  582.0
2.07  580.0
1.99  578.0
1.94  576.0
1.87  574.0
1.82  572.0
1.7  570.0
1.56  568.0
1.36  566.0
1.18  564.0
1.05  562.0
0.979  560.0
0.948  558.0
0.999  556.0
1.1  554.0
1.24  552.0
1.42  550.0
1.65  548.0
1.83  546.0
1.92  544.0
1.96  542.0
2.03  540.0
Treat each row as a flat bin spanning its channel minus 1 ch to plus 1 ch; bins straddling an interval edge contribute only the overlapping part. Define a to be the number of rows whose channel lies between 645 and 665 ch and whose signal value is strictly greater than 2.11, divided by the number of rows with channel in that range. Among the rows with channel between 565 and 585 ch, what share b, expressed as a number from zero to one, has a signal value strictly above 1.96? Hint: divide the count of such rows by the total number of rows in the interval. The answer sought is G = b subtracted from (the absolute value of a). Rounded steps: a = 0.0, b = 0.40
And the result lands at -0.4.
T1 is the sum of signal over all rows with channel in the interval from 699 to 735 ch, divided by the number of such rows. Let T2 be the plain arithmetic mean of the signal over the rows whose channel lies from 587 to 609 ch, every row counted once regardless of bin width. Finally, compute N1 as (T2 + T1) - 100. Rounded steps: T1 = 2.02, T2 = 2.26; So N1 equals -95.7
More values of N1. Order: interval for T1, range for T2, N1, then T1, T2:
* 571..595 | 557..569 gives -96.8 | 2.07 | 1.18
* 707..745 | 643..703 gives -96.3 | 1.85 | 1.90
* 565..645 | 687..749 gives -96.0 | 2.10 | 1.92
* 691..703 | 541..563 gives -96.5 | 2.13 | 1.37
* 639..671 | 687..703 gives -95.9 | 1.93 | 2.13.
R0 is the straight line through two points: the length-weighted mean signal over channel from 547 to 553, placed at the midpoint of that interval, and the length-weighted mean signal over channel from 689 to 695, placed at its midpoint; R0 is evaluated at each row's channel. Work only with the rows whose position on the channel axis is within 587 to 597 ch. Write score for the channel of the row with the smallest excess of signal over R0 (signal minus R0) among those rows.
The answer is 588.0 ch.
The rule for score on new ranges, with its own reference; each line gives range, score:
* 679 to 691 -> 680.0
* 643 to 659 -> 658.0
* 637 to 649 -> 648.0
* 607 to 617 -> 616.0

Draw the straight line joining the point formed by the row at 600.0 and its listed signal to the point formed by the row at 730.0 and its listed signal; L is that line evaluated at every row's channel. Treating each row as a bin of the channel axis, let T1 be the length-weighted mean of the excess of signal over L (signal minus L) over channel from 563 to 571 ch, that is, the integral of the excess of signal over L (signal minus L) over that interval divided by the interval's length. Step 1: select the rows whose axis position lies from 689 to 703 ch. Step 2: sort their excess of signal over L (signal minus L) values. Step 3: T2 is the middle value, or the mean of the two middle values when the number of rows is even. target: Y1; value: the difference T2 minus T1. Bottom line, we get 0.93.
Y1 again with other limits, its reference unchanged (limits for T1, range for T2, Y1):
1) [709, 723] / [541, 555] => -0.73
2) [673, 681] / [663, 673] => 0.13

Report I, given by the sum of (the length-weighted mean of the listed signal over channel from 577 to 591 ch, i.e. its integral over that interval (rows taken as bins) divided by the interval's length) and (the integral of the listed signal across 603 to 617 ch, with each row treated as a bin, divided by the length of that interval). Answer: 4.31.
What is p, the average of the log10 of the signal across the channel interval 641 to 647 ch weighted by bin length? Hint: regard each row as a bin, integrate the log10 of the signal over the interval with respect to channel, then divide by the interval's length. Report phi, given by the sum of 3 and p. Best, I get 3.30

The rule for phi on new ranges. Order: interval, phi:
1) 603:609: 3.37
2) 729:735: 3.26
